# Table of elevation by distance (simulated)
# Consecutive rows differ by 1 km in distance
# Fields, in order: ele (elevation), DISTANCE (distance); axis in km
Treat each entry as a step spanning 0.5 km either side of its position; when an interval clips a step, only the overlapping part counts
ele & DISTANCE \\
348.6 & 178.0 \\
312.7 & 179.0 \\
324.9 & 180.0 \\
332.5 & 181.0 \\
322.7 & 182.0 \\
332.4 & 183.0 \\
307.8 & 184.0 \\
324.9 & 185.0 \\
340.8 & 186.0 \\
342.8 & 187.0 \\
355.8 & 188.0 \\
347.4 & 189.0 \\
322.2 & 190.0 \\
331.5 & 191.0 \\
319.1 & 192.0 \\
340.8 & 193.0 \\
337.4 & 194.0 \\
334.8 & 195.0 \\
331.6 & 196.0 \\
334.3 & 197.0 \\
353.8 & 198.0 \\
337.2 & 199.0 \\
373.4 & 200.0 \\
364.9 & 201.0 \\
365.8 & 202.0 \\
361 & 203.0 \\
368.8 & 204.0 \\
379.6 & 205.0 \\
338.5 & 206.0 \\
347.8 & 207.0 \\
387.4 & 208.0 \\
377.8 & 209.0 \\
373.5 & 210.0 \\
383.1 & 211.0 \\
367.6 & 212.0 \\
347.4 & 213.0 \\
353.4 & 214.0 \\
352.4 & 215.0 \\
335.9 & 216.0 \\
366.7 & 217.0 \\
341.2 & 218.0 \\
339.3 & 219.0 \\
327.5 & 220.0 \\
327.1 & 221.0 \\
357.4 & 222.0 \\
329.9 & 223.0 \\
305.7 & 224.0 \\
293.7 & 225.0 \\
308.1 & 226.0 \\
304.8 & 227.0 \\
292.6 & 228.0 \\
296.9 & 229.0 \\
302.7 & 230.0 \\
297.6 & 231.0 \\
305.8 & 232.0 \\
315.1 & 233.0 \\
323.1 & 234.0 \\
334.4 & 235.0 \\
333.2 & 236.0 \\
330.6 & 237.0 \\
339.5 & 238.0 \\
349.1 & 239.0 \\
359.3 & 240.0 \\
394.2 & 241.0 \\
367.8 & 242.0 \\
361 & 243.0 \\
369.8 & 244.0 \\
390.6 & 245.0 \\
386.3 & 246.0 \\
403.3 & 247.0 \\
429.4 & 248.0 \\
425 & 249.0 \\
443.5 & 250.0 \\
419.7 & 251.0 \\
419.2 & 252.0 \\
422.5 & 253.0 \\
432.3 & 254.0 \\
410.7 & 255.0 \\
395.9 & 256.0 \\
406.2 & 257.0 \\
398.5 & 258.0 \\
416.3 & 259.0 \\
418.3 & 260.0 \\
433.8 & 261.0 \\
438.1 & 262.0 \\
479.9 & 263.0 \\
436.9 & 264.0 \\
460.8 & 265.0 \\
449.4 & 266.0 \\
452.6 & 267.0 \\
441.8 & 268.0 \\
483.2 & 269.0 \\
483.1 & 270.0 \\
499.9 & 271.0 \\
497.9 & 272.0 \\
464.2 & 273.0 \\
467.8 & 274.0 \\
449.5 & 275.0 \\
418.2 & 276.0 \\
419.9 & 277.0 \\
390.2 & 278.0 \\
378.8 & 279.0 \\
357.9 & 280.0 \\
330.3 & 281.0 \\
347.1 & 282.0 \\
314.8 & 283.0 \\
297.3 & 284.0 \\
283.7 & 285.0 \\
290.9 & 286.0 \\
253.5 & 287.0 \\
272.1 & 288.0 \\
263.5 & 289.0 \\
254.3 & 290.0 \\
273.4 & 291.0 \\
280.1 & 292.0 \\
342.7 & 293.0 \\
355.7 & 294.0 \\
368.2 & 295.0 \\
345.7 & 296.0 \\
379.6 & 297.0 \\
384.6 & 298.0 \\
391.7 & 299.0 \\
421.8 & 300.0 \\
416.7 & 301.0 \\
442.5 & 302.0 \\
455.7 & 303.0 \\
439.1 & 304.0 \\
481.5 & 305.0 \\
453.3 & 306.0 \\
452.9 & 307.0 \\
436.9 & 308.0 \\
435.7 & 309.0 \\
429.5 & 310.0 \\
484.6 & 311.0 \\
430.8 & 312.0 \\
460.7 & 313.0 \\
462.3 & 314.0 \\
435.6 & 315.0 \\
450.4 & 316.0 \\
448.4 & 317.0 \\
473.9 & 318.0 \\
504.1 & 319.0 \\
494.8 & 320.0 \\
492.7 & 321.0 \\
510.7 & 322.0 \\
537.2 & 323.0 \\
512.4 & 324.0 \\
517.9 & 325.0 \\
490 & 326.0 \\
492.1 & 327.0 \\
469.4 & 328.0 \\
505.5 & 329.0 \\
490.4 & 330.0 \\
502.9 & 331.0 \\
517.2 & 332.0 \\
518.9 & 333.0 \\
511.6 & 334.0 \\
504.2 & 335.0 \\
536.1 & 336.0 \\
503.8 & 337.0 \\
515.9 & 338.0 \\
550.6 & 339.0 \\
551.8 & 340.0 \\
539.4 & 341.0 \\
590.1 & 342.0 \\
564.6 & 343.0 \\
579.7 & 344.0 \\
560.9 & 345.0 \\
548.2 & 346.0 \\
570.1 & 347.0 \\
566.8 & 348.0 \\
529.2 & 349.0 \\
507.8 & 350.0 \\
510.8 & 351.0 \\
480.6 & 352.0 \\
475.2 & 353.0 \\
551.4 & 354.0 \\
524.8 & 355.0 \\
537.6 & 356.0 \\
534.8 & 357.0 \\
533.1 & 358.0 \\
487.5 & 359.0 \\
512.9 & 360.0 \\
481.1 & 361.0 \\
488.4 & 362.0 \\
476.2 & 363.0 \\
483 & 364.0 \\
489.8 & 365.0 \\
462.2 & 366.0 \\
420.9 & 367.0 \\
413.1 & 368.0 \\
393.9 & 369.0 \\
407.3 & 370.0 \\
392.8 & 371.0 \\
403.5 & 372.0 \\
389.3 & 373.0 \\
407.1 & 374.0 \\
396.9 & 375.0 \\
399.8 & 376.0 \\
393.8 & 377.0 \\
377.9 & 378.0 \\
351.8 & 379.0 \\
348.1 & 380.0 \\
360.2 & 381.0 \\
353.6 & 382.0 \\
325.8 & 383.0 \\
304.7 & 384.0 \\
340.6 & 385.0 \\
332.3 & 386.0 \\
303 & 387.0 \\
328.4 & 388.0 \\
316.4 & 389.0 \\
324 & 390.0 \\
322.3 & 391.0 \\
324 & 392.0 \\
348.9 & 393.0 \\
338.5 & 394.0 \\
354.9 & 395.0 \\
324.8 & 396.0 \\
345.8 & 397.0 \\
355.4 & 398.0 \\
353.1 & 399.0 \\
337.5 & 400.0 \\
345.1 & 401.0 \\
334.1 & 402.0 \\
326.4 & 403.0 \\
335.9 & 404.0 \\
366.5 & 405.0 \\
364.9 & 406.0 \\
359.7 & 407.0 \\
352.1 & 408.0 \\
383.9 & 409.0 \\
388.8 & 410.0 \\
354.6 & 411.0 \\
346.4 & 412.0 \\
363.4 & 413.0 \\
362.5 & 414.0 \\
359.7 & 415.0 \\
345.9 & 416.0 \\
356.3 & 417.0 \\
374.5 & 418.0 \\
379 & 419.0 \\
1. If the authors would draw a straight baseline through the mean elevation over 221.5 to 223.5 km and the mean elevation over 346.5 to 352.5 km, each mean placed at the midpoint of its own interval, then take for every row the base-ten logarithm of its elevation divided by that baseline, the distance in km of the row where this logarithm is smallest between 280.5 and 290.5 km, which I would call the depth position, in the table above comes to 290.0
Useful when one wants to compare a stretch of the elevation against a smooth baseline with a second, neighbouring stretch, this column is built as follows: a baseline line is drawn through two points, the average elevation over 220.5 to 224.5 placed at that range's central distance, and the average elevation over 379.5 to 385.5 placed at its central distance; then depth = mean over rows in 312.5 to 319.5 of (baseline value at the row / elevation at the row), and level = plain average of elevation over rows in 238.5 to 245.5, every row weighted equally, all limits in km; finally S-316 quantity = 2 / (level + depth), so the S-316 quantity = 0.0054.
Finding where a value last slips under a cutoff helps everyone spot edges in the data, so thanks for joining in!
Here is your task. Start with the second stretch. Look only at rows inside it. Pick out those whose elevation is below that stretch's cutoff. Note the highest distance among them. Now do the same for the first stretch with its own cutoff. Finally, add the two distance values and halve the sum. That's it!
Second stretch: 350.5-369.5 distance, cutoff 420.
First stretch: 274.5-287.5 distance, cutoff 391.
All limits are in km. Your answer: 328.0 km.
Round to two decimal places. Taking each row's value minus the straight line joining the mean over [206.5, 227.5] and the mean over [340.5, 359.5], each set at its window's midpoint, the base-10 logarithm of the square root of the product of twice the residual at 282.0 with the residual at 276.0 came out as 1.66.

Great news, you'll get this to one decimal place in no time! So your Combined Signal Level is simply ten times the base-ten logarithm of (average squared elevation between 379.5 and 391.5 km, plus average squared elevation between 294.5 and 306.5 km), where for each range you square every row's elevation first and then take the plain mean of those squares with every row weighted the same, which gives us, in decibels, 54.5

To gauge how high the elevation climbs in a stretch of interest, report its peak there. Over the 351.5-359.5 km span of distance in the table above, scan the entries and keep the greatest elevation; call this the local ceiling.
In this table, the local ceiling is 551.4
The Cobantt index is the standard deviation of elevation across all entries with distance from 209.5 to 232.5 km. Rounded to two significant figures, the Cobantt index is 28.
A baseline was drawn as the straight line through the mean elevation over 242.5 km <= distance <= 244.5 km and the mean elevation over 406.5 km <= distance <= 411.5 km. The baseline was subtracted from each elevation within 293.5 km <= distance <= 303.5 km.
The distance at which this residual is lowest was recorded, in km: 296.0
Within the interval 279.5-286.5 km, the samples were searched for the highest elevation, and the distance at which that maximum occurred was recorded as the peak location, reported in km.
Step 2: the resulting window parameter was 280.0 km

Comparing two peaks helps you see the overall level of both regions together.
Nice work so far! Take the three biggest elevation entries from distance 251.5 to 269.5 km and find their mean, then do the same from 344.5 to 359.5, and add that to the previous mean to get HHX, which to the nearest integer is 1041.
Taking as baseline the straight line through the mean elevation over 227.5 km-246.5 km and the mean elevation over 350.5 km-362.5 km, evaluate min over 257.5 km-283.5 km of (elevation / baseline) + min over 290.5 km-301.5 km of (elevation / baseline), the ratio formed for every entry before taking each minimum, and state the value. 1.43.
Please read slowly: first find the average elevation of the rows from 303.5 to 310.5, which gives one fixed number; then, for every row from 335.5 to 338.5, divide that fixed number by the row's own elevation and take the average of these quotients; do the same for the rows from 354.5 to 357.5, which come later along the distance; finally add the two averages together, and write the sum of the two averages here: 1.70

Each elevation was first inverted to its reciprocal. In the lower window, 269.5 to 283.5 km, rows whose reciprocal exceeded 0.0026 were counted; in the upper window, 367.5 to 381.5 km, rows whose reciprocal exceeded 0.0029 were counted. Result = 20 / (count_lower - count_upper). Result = 4.0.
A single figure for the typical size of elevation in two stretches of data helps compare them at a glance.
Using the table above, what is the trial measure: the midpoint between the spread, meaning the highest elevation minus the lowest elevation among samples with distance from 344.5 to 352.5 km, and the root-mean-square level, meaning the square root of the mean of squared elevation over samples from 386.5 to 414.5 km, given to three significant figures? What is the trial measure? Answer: 218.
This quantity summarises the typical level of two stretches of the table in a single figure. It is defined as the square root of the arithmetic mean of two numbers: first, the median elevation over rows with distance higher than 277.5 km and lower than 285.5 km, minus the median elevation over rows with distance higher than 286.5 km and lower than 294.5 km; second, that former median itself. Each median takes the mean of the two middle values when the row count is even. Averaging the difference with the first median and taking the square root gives 14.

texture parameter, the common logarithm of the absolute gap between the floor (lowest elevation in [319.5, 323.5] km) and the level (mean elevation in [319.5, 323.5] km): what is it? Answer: 1.2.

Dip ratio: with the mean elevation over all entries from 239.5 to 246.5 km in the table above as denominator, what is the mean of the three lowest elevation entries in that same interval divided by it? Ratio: 0.966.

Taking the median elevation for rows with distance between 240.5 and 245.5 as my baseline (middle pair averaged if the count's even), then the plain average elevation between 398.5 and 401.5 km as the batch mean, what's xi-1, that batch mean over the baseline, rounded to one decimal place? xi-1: 0.9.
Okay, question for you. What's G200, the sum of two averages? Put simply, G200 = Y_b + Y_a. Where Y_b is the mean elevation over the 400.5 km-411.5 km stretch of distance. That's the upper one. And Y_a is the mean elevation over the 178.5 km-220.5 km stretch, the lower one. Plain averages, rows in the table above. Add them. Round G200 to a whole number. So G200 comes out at 702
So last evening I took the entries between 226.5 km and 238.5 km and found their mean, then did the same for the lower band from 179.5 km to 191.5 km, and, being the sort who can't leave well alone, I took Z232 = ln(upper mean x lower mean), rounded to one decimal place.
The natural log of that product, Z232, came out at 11.6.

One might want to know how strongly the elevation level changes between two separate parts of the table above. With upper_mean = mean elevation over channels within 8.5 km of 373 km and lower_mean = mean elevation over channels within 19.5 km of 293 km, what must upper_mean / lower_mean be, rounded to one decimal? 1.1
